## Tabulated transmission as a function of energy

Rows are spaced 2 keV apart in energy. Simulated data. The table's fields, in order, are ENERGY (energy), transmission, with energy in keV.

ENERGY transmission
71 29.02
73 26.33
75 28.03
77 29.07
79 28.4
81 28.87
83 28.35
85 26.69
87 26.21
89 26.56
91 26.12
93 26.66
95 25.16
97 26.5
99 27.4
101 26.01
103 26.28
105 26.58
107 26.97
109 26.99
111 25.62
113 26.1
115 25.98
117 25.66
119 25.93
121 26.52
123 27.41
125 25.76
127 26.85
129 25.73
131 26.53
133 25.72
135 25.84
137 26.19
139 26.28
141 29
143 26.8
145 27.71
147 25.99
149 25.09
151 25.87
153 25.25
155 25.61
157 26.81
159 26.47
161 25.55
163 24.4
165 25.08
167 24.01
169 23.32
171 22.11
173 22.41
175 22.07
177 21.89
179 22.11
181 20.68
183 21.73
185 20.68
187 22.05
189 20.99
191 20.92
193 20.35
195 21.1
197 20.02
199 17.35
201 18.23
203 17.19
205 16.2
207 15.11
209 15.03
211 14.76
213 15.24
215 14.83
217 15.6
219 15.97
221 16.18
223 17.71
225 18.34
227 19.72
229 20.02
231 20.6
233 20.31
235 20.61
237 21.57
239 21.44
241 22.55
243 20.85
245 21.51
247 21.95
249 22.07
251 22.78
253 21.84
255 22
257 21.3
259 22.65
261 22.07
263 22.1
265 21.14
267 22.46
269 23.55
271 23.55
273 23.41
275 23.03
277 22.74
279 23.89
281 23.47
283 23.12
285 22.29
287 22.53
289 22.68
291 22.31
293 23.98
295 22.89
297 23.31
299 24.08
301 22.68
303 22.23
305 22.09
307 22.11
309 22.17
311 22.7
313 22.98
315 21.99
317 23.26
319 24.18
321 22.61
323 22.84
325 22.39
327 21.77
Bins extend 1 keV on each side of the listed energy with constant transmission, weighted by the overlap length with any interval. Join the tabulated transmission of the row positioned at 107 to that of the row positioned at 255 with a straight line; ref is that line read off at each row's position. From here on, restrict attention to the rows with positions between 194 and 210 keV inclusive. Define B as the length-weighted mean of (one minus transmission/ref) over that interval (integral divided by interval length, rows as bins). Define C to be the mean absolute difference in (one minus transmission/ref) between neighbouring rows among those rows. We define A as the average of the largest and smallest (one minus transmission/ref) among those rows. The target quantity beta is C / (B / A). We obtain 0.042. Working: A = 0.24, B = 0.26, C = 0.045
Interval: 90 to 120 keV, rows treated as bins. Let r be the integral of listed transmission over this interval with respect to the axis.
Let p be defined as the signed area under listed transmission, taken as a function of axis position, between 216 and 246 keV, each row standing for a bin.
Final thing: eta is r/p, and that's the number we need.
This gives 1.34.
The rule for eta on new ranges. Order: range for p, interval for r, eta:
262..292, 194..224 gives 0.73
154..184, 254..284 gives 0.96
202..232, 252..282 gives 1.34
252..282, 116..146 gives 1.17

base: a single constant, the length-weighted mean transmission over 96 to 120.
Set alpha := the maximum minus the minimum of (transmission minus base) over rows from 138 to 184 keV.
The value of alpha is 8.3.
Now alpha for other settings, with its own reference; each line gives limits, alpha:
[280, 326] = 2.2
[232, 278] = 3.2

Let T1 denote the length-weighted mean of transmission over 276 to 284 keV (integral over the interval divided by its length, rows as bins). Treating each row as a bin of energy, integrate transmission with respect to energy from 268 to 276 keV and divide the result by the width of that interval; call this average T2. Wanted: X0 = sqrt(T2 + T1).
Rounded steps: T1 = 23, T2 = 23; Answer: 6.83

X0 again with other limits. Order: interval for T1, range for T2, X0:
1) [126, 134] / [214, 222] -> 6.47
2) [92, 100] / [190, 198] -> 6.86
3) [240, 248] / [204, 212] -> 6.08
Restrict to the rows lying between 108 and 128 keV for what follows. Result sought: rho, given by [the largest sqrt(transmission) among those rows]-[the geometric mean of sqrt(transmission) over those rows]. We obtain 0.110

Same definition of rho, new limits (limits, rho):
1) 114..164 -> 0.268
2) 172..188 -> 0.076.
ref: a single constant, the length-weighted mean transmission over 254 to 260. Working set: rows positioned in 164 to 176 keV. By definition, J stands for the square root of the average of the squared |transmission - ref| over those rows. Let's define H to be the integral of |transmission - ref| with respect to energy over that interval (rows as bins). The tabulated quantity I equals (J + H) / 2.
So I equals 8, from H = 14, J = 1.6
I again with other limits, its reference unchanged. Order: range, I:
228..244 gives 10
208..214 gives 24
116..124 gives 20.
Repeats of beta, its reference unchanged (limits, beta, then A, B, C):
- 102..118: 0.015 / 0.02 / 0.02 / 0.016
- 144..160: 0.039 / -0.03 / -0.03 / 0.033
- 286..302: 0.044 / -0.12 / -0.11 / 0.041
